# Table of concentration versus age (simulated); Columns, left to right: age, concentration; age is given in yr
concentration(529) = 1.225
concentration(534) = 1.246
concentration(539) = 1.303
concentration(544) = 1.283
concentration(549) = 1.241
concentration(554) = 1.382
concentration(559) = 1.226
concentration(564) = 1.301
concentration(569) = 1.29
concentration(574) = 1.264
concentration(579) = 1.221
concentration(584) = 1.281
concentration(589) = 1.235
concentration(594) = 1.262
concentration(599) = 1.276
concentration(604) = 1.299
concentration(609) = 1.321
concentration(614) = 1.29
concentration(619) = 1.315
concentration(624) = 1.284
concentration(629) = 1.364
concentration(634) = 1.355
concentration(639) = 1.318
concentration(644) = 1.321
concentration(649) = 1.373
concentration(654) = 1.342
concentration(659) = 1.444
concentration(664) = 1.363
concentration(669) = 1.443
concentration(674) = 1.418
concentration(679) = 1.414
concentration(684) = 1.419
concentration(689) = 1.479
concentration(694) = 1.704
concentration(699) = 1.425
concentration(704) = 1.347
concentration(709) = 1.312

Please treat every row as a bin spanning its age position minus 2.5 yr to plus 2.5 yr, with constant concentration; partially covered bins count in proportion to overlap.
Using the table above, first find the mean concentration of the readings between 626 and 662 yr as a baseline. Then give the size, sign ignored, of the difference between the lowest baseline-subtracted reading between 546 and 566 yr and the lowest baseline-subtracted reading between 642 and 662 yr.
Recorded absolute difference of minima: 0.095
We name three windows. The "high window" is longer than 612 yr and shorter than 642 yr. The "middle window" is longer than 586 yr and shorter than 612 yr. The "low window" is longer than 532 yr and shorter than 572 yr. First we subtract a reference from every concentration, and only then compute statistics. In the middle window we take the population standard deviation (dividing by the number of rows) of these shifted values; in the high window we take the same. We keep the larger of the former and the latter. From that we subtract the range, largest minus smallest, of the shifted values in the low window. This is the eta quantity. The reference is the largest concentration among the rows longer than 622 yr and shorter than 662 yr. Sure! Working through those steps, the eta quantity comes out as -0.13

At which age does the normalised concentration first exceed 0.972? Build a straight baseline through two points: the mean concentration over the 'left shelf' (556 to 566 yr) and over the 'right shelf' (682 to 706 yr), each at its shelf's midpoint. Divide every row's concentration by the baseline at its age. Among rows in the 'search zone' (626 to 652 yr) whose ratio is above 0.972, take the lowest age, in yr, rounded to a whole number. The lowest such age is 629 yr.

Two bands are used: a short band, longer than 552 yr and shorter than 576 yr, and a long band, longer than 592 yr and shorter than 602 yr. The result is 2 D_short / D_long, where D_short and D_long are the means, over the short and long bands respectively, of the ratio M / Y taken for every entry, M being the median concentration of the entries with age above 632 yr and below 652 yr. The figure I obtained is 1.97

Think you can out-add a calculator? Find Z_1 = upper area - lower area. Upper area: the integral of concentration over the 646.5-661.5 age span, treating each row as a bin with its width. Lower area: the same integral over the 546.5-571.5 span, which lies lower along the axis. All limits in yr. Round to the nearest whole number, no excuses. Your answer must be -11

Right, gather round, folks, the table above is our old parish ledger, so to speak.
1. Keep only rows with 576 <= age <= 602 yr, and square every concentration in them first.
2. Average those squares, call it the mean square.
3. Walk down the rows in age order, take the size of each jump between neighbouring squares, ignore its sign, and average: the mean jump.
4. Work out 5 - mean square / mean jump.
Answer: -12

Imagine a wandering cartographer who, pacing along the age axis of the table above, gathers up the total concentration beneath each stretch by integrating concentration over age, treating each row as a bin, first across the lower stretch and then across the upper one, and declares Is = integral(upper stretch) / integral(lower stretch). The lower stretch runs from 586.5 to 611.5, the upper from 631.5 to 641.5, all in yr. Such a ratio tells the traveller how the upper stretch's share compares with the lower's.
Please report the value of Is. 0.42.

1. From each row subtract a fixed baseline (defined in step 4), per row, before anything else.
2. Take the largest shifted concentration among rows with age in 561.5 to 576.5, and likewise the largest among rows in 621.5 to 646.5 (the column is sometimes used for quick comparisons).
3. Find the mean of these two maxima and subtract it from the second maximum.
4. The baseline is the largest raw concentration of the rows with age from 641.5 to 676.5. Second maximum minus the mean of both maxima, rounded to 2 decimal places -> 0.03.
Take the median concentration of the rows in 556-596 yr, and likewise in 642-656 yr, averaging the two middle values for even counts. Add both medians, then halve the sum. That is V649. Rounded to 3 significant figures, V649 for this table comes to 1.30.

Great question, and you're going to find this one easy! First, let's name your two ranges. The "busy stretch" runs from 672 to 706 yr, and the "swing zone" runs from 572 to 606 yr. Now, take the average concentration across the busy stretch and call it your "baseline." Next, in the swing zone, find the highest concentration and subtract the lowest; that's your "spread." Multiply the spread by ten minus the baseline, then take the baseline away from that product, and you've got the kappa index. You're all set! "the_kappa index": -0.8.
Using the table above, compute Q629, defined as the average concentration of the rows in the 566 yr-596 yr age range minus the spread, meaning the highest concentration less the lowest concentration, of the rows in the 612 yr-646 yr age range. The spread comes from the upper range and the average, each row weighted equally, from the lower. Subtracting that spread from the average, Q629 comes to 1.18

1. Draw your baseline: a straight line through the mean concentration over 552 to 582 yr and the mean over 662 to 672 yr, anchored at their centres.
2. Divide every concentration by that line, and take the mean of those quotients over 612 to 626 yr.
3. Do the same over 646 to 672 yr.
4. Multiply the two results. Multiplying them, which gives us 0.96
